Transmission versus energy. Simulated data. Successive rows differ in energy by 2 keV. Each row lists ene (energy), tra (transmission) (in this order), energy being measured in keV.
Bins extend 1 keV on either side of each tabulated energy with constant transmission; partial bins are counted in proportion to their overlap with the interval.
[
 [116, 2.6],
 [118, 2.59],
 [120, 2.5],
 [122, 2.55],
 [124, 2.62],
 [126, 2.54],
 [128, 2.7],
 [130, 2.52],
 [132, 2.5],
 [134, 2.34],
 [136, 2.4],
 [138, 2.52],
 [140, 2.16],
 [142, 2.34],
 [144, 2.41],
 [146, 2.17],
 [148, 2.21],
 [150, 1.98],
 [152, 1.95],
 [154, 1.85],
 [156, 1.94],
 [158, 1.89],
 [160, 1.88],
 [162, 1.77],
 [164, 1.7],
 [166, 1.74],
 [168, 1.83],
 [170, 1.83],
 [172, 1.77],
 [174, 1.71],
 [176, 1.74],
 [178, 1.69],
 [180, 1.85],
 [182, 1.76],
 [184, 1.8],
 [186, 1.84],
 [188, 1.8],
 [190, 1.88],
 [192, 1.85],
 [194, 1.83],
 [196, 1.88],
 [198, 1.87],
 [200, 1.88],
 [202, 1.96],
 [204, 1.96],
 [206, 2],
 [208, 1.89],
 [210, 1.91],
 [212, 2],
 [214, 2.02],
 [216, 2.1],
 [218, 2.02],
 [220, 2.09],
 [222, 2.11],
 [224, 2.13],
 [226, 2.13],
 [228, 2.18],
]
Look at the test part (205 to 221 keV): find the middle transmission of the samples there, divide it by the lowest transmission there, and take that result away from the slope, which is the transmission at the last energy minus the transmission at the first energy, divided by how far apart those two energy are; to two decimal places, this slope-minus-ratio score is -1.06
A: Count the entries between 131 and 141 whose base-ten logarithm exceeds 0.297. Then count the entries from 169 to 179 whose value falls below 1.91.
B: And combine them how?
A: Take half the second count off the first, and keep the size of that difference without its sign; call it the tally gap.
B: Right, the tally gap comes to 2.50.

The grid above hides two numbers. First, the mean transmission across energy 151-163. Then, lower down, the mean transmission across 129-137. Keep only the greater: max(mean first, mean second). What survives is 2.4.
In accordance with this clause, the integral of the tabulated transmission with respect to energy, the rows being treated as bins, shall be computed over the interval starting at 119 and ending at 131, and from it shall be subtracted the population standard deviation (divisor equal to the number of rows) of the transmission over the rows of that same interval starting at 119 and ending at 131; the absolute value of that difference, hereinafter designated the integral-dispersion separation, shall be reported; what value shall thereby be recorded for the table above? 31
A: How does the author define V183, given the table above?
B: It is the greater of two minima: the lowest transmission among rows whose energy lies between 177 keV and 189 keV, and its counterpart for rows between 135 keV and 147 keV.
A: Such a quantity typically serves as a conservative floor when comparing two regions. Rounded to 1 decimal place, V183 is 2.2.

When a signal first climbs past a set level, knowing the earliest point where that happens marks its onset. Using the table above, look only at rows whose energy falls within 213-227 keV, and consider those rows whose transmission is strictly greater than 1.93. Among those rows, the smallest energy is 214 keV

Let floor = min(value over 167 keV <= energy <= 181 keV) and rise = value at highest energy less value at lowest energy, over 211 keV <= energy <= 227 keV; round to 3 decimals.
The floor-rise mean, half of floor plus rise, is 0.910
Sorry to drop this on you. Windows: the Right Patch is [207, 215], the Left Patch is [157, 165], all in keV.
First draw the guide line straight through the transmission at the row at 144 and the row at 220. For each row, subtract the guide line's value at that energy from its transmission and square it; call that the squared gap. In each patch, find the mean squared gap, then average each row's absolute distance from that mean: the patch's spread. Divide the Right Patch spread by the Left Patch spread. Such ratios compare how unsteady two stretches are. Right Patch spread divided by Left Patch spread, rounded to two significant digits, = 0.31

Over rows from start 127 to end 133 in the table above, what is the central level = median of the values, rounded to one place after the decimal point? 2.5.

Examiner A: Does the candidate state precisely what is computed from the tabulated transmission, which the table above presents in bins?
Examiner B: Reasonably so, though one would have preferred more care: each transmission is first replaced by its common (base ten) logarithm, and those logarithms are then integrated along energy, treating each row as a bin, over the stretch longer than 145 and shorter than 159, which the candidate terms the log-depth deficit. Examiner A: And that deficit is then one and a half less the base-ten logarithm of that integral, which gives 0.88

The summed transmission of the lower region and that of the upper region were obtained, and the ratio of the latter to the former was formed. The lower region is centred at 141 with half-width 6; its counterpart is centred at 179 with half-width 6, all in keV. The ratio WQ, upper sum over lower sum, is 0.75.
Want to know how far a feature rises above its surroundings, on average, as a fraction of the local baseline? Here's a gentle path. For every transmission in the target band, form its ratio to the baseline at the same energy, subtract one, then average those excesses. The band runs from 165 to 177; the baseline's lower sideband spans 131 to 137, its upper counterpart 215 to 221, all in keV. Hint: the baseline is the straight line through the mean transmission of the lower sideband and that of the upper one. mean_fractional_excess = -0.22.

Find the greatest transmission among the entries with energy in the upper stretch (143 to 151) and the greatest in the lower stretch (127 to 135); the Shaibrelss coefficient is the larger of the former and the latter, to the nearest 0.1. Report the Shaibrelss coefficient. 2.7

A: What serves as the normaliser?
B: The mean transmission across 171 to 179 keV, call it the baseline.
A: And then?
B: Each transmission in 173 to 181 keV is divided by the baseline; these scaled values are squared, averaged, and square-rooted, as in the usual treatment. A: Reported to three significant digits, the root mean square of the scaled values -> 1.01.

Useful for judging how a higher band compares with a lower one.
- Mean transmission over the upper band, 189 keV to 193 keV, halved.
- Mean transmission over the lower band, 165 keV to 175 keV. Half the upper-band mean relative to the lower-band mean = 0.53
